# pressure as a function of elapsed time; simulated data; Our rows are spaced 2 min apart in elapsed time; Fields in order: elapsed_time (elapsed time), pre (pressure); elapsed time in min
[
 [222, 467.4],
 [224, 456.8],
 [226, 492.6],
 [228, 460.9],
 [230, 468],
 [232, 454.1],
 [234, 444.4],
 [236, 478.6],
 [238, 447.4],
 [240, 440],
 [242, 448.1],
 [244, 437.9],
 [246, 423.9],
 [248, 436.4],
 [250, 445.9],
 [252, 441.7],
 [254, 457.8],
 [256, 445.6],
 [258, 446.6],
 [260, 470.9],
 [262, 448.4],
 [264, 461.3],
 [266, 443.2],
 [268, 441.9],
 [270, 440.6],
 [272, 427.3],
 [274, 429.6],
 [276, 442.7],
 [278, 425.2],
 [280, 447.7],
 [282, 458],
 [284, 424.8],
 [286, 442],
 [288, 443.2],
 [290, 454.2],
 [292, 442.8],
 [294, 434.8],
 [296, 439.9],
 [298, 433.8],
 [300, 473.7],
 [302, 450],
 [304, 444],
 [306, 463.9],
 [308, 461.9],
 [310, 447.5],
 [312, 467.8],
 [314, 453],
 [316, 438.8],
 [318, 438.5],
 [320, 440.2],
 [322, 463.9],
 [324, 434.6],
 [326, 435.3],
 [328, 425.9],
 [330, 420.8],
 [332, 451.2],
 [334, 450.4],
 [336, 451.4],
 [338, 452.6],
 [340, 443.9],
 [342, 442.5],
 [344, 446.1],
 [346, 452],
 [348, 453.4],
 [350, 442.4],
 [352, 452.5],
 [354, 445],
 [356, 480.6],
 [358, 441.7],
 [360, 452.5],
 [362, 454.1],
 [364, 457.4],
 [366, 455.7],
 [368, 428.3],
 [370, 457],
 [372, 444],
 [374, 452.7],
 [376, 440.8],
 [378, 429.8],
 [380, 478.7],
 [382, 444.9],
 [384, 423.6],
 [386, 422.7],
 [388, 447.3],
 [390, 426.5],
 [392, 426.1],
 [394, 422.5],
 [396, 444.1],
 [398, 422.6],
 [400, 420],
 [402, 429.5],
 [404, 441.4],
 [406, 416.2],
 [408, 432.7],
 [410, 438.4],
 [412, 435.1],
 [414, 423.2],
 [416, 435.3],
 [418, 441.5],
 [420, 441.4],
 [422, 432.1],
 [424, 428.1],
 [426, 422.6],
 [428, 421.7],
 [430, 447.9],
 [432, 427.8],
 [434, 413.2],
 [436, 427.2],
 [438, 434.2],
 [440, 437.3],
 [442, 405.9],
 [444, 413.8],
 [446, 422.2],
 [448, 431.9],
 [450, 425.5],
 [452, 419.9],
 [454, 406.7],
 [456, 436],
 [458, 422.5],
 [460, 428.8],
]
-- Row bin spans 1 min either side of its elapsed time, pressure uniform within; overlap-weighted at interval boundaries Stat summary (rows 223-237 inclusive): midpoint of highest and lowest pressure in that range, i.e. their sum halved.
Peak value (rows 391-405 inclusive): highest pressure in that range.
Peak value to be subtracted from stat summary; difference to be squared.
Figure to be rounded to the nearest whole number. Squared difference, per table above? 595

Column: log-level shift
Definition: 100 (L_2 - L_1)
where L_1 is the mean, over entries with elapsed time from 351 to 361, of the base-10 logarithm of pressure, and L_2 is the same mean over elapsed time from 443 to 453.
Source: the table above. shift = -3.1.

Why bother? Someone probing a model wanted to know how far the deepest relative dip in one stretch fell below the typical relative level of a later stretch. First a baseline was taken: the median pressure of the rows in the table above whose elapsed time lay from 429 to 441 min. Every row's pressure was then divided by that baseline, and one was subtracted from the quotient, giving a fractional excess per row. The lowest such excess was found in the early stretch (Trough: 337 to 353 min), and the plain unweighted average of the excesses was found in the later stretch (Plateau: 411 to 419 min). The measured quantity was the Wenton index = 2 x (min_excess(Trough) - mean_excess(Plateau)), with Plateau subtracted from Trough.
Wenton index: 0.04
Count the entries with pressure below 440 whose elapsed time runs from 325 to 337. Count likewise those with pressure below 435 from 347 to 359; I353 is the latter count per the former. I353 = 0.00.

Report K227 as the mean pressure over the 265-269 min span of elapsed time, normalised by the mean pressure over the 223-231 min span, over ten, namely 0.0942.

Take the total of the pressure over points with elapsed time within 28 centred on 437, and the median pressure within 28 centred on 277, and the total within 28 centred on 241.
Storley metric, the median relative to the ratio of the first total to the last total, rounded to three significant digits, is 467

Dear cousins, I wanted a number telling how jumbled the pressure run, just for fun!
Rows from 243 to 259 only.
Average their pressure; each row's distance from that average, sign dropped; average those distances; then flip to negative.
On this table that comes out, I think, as -7.0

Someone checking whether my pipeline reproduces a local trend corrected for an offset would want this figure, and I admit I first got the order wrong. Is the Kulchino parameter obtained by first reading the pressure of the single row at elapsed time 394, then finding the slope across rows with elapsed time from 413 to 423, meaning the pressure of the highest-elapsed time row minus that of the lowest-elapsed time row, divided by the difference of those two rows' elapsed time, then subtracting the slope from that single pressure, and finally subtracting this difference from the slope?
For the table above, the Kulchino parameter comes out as -420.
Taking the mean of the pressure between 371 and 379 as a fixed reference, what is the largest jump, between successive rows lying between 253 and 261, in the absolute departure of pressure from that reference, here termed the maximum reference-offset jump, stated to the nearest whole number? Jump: 24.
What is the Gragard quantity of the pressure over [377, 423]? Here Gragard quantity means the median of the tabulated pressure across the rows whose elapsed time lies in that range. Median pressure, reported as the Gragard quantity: 432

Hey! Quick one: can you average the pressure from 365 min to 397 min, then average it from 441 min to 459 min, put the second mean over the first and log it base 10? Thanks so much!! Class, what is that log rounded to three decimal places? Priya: -0.020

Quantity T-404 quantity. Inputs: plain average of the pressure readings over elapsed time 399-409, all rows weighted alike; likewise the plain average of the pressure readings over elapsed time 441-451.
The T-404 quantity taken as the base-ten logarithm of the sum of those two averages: 2.93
